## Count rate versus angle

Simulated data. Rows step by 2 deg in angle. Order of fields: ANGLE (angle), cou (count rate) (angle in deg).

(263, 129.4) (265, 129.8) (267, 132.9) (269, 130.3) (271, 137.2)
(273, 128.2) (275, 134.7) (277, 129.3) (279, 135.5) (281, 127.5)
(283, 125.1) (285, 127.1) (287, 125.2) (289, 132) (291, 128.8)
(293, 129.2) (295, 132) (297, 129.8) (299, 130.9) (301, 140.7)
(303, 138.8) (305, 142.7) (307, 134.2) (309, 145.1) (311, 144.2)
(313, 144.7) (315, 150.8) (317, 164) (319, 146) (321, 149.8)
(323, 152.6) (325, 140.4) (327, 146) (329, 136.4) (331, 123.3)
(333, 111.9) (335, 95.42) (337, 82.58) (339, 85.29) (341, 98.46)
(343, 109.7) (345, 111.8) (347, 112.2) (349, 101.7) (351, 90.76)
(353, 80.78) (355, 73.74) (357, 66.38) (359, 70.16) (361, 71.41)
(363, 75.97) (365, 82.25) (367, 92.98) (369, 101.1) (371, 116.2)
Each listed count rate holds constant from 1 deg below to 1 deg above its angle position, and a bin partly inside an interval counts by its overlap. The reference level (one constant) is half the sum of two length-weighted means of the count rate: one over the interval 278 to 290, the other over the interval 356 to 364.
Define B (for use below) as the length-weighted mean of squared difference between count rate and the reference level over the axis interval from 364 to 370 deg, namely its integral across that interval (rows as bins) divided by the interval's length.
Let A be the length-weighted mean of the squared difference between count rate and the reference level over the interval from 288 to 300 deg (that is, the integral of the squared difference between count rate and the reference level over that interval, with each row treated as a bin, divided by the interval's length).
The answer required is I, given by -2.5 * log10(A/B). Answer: -2.2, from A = 938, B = 120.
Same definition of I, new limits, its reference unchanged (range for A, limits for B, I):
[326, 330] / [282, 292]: -0.9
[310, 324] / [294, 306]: -0.7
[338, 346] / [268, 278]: 2.4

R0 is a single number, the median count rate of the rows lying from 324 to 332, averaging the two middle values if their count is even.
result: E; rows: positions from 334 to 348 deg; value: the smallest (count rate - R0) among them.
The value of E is -56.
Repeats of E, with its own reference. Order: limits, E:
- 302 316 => -4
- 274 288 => -13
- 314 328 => 2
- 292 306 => -9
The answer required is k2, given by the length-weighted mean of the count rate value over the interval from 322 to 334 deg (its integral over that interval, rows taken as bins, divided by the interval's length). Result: 135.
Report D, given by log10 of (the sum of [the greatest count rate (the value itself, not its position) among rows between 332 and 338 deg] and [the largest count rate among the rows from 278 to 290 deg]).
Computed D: 2.39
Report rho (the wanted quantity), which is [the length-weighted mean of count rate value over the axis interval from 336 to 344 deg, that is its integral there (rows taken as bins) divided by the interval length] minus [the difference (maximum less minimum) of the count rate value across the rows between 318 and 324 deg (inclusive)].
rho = 87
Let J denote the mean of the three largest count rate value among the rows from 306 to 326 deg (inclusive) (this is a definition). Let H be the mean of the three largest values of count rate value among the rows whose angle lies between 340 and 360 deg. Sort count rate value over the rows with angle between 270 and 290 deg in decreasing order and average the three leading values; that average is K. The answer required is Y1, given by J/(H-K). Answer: -6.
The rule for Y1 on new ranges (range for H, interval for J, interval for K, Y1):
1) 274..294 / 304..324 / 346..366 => 5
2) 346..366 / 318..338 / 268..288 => -4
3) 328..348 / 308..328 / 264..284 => -13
